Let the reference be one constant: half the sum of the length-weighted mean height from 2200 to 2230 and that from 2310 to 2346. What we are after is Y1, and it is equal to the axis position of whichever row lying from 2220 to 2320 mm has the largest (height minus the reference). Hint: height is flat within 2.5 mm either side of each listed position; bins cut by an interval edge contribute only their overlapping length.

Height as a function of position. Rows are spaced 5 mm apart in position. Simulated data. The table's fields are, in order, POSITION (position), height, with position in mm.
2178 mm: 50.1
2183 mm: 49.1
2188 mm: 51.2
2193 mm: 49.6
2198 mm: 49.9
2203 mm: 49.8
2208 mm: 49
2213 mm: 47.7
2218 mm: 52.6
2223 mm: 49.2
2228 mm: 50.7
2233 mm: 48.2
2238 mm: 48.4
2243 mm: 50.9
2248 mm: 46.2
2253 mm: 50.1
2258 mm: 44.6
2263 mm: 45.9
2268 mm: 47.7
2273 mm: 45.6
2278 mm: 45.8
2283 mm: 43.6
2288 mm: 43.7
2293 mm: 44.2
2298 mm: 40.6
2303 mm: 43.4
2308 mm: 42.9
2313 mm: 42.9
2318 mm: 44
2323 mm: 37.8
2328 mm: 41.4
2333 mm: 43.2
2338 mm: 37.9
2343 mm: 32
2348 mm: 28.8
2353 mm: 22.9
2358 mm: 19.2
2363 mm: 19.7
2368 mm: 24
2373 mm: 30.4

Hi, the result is 2243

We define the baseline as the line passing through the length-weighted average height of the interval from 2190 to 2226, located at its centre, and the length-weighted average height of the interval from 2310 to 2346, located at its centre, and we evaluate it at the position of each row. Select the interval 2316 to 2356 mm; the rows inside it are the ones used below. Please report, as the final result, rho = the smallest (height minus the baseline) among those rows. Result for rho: -14.8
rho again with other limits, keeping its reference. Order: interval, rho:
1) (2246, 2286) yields -1.0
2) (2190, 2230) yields -1.6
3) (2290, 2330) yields -2.4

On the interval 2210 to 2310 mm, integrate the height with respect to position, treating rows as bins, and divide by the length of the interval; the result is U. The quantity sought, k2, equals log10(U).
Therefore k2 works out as 1.67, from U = 46.6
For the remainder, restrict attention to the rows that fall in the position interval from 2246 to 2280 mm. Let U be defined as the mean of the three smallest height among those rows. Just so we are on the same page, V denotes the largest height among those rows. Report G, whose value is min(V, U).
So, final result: 45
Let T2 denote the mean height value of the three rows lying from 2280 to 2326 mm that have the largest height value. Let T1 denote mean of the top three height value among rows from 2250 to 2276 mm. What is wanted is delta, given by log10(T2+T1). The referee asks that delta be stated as 1.96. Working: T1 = 48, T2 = 44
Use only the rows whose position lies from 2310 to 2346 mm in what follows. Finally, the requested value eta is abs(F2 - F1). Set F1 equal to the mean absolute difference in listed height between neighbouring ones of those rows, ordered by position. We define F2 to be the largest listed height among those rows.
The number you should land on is 40.0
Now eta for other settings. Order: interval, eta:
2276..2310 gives 44.2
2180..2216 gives 50.2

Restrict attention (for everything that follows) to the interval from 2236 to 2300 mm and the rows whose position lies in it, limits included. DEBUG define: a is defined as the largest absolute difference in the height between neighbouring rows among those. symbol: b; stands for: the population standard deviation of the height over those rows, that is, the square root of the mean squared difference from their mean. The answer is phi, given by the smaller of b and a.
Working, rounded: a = 5.5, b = 2.7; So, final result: 3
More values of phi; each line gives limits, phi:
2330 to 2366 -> 6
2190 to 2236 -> 1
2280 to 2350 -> 5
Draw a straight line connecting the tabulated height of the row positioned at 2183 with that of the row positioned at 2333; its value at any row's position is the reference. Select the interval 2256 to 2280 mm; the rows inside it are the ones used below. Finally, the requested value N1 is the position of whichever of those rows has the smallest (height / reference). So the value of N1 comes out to 2258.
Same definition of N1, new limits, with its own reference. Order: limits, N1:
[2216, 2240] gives 2233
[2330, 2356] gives 2353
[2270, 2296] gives 2283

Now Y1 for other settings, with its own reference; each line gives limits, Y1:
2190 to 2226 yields 2218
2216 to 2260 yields 2218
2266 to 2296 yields 2268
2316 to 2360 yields 2318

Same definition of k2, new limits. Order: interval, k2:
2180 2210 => 1.70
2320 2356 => 1.54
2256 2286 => 1.66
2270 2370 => 1.57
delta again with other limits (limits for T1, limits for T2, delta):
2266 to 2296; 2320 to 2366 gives 1.94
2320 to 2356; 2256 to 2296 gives 1.94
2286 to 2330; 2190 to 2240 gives 1.98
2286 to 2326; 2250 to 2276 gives 1.96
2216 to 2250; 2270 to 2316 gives 1.98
